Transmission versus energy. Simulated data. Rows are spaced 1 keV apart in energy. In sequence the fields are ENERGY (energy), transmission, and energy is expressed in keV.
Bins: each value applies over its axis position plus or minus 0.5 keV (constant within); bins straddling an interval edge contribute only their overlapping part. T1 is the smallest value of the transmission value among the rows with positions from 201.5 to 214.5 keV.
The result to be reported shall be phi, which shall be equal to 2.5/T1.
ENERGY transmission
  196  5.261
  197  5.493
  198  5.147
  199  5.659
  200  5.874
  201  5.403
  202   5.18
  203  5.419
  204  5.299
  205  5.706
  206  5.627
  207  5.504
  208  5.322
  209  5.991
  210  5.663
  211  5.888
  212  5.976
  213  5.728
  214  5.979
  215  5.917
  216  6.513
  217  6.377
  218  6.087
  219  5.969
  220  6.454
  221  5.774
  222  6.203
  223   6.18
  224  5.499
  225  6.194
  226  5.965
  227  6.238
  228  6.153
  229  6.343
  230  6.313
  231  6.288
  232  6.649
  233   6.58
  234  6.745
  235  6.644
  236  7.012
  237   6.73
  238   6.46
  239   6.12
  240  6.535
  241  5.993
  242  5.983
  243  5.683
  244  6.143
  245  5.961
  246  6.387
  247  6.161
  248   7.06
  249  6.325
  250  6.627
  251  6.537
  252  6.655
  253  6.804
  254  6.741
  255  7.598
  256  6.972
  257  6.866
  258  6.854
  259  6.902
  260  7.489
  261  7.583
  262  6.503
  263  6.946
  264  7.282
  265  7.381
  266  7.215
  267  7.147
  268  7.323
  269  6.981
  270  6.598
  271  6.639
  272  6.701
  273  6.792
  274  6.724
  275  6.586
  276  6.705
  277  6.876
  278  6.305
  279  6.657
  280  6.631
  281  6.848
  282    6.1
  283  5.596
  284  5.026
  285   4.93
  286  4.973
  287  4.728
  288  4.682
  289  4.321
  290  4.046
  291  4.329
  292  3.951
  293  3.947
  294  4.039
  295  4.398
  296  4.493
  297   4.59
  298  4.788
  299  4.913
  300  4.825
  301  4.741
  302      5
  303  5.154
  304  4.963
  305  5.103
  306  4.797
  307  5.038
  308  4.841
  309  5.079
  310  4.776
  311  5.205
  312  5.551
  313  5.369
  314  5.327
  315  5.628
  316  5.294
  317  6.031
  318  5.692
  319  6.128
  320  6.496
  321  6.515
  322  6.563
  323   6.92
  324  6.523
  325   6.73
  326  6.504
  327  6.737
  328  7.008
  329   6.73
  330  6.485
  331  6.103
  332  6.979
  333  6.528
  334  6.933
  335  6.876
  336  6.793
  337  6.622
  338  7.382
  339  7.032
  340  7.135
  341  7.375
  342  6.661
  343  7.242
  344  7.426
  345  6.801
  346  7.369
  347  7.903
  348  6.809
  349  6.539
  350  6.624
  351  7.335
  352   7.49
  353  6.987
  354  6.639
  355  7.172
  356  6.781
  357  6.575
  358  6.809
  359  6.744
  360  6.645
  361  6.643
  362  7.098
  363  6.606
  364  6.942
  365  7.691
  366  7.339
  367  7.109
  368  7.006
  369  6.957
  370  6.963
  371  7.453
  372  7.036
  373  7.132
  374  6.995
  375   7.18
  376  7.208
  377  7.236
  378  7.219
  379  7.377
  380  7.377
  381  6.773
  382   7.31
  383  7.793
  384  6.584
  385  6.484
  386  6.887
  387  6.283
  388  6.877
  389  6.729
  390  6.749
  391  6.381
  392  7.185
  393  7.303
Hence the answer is 0.48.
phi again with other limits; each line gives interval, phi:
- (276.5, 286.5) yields 0.51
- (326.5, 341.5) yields 0.41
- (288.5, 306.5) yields 0.63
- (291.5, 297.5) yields 0.63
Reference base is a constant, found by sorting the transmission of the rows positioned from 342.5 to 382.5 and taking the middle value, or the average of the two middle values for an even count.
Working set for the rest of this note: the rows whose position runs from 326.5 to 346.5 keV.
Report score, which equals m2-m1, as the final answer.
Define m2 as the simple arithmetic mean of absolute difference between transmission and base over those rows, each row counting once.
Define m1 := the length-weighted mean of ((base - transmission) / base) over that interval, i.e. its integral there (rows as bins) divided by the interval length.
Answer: 0.3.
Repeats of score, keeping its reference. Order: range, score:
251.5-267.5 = 0.3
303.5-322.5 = 1.3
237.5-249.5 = 0.7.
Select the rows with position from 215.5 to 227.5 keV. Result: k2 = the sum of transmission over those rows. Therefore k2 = 73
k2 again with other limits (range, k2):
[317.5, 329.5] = 79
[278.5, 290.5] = 65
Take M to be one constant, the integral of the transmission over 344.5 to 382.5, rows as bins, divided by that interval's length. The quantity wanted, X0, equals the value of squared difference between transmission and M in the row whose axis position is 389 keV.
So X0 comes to 0.1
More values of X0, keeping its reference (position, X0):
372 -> 0.0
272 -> 0.1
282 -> 0.9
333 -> 0.3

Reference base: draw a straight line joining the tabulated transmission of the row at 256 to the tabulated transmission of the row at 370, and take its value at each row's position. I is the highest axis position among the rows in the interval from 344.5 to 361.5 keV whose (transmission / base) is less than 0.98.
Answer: 361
